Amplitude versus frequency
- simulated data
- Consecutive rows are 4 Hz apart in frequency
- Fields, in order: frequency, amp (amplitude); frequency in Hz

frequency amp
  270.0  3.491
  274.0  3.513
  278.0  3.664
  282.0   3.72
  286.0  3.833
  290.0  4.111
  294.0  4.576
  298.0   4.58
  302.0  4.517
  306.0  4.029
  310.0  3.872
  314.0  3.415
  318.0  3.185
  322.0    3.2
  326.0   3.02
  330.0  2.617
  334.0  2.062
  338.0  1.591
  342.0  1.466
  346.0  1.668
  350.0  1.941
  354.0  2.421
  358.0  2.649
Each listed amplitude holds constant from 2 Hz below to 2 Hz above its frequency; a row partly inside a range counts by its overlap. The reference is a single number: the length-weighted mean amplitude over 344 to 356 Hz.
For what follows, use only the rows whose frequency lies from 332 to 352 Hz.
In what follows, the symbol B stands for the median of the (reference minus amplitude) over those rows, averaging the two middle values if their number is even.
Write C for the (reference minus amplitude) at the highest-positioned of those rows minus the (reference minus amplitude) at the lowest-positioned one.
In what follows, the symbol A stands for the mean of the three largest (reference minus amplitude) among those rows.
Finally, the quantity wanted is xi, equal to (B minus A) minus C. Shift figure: -0.2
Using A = 0.4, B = 0.3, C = 0.1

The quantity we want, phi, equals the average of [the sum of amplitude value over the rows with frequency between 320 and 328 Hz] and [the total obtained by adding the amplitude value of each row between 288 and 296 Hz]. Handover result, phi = 7.5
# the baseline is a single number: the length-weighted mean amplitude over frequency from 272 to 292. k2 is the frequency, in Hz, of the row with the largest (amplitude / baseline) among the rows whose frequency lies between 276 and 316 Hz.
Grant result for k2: 298.0 Hz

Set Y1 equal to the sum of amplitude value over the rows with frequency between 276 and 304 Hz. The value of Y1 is 29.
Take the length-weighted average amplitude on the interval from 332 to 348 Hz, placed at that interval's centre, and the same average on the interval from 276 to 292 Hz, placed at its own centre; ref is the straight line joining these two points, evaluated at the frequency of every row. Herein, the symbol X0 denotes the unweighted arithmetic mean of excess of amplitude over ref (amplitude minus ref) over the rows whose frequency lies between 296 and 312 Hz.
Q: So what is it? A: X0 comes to 1.2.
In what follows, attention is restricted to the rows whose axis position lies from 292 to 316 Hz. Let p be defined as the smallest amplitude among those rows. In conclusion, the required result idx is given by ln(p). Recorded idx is 1.23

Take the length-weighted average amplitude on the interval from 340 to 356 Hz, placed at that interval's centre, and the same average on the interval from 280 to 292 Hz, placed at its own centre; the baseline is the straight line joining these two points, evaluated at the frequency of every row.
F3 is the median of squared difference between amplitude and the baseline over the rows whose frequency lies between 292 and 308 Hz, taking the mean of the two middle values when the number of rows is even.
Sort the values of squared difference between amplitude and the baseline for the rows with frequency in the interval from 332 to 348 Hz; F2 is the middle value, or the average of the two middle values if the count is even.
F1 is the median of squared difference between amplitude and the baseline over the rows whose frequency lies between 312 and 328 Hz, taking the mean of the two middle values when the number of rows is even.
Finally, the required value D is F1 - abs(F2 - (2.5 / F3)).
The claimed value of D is -2.0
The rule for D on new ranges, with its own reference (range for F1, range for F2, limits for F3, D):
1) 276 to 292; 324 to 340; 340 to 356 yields -11.2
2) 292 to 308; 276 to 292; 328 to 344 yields -10.4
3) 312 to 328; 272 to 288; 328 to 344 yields -11.2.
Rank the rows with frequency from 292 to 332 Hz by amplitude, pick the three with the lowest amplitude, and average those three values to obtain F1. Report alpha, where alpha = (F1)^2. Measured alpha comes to 9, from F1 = 2.9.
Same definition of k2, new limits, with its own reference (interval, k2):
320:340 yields 322.0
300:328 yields 302.0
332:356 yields 354.0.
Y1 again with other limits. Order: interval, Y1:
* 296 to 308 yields 13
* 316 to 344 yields 17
